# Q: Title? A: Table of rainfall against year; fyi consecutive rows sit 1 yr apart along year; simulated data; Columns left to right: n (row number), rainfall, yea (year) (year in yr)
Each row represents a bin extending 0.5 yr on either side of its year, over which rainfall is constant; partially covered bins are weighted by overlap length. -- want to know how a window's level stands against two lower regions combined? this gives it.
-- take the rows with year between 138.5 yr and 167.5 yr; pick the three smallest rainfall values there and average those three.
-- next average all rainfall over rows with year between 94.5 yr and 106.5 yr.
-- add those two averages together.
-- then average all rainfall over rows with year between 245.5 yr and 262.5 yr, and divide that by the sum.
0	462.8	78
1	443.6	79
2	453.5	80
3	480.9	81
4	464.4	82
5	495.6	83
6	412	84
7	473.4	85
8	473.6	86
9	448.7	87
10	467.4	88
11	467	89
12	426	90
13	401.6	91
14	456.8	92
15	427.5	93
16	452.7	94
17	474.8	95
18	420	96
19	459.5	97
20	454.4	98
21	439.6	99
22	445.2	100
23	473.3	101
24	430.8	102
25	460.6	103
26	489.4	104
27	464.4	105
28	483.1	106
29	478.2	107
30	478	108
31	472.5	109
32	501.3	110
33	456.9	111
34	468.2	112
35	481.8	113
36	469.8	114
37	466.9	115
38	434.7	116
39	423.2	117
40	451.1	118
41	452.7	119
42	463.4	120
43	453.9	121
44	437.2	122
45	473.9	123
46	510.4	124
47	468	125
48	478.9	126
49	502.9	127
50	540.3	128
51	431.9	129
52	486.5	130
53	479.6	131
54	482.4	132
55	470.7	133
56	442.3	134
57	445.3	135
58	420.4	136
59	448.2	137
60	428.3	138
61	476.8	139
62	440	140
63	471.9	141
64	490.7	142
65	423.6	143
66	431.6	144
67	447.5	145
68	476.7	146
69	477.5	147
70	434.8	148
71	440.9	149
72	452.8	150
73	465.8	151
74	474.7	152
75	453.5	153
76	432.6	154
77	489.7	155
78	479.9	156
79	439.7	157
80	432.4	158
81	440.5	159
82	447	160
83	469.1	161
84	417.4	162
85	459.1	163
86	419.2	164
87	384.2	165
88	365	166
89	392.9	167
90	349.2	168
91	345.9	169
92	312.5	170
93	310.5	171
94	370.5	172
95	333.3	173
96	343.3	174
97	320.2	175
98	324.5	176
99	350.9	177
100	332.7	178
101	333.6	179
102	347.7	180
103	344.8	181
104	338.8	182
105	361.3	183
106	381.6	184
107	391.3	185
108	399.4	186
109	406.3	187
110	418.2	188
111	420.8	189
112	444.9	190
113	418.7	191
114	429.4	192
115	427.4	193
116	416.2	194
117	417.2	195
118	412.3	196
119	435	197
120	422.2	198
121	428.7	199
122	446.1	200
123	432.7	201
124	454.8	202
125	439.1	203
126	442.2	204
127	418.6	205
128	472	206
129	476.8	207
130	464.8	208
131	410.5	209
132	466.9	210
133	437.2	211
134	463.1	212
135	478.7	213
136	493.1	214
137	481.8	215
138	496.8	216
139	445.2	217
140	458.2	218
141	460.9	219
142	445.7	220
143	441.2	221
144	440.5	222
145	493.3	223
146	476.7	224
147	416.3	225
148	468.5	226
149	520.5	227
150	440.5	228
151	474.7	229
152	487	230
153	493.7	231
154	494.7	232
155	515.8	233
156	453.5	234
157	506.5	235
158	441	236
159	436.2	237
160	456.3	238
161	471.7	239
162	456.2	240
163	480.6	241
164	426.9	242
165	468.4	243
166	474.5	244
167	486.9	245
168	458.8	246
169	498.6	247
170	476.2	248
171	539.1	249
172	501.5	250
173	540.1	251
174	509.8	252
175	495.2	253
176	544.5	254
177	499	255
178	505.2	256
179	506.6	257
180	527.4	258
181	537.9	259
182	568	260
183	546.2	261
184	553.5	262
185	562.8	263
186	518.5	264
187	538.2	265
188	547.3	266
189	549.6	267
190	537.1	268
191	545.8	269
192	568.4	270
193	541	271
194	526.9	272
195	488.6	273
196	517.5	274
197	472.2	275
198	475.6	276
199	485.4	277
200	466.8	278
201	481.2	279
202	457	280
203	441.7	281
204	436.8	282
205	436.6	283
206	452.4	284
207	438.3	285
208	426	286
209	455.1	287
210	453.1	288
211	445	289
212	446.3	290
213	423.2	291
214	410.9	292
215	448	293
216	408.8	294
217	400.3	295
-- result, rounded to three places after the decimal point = 0.618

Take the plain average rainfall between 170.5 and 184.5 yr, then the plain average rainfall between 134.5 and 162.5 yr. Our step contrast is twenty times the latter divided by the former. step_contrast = 26.4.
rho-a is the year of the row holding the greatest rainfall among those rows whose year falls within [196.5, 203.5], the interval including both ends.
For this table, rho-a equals 202 yr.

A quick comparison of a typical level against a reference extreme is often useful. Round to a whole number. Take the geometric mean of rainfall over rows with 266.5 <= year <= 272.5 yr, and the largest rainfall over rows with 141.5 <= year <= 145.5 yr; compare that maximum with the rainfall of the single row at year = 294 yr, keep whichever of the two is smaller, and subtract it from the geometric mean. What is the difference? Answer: 136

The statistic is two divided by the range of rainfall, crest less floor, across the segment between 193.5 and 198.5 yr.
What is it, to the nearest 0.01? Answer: 0.09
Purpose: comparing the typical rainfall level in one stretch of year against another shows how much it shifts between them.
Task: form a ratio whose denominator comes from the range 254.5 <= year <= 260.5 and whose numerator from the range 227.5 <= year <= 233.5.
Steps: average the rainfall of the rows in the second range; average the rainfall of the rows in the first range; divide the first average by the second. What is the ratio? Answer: 0.92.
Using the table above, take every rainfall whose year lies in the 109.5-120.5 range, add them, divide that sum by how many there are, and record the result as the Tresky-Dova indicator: 461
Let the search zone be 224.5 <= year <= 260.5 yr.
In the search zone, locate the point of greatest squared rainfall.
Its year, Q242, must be 260 yr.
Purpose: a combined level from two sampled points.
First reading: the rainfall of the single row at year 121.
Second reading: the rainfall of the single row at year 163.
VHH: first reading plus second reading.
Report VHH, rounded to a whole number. 913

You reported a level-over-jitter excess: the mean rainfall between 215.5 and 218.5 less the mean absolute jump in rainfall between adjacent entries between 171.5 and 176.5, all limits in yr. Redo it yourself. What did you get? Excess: 448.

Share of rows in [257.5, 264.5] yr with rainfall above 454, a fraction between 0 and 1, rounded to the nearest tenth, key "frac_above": 1.0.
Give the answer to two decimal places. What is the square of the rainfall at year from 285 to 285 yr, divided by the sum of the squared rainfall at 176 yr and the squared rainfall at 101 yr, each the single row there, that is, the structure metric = 0.58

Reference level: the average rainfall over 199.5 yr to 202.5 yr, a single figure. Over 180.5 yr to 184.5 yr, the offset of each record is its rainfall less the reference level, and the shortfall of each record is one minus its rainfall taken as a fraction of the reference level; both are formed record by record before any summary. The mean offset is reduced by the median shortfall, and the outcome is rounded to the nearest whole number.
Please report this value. -88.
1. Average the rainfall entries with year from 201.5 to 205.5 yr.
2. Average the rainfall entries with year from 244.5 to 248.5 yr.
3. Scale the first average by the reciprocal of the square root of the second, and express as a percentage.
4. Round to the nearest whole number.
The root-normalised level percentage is 2002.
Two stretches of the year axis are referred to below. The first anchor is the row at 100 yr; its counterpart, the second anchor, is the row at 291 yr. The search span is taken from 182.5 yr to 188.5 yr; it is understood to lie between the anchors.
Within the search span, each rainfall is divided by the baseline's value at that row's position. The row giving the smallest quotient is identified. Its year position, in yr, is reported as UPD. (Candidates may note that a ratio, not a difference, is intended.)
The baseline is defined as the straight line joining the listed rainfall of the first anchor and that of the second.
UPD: 183 yr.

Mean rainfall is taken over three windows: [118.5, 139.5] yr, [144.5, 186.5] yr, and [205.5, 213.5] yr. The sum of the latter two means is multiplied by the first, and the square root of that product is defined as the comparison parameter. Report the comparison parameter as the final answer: 633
